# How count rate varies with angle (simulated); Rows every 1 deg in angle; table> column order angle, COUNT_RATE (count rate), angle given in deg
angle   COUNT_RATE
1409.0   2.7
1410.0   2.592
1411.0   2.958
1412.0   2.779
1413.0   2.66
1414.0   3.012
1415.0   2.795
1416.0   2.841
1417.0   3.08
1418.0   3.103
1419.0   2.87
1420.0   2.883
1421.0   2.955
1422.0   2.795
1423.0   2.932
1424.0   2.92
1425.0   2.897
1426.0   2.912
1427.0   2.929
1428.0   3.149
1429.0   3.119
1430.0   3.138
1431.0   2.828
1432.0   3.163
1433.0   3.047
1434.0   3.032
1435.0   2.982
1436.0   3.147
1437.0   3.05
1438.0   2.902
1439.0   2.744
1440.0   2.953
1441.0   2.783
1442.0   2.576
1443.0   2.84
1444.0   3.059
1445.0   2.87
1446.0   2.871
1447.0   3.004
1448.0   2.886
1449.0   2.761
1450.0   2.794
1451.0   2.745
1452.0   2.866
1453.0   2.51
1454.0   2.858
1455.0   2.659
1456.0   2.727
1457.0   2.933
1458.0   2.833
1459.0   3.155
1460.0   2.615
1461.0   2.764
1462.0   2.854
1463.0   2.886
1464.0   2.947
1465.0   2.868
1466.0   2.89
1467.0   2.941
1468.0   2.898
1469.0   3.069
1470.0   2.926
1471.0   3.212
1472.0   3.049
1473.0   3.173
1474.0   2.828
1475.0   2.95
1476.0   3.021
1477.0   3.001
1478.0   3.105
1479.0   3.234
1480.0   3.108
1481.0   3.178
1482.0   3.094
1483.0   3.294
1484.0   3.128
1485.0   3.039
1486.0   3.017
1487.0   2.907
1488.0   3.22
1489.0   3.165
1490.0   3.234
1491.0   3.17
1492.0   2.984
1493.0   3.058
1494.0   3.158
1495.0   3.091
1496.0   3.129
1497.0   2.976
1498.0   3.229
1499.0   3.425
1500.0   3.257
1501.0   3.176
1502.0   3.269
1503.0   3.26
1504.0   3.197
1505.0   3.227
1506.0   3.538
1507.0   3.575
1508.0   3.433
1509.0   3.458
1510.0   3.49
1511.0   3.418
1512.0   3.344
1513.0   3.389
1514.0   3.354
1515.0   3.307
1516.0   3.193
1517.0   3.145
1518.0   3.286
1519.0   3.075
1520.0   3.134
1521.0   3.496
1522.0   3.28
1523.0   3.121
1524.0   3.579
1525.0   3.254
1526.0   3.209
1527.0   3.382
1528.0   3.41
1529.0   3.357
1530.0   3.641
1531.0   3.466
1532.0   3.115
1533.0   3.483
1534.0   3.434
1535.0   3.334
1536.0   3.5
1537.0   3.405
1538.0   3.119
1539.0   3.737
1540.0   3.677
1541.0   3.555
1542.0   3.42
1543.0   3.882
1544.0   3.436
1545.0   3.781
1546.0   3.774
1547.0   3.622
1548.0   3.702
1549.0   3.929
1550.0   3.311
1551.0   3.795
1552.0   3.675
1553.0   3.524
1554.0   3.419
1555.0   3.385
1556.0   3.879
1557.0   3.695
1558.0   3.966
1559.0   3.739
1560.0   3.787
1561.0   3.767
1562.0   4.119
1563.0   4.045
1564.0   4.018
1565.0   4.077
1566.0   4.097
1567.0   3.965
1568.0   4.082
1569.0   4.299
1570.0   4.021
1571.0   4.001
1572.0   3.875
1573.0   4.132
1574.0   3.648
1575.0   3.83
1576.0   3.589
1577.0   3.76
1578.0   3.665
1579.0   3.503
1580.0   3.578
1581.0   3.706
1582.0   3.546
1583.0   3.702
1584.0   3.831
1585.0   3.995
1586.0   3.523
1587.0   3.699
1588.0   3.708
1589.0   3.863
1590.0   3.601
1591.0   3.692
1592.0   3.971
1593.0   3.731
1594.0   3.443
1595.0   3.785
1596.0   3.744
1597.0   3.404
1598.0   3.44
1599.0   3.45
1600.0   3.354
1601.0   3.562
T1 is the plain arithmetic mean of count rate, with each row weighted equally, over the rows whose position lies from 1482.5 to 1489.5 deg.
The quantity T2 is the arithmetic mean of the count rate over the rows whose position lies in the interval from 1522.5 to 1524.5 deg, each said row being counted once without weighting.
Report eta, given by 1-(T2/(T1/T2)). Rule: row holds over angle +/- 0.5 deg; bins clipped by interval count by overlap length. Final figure -2.6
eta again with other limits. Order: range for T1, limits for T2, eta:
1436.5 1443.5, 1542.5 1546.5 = -3.9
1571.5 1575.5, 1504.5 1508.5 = -2.1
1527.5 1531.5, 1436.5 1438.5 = -1.6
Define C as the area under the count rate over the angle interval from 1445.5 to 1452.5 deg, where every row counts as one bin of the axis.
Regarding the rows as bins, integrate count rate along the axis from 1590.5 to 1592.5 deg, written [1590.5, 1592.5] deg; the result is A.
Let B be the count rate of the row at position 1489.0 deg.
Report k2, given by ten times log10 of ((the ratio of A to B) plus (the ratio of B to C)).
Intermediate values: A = 8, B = 3.165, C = 20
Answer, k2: 4.1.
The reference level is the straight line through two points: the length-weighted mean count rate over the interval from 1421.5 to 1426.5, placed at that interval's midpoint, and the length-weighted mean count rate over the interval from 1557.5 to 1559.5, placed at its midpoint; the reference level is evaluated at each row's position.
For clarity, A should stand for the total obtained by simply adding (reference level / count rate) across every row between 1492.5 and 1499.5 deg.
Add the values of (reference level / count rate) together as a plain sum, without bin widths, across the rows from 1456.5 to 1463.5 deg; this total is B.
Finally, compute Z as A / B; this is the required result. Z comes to 0.98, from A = 7.6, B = 7.7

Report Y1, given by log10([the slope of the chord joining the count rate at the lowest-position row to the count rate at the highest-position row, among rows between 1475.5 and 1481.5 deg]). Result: -1.50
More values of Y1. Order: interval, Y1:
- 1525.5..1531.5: -1.29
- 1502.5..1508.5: -1.46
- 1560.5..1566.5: -1.18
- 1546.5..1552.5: -1.97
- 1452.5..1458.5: -1.19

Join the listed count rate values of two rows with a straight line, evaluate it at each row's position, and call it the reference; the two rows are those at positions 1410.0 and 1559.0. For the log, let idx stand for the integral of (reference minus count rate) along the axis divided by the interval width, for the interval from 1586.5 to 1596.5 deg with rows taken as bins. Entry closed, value 0.27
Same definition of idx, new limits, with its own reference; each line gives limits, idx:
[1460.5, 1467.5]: 0.13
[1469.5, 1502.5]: 0.06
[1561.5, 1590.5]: 0.03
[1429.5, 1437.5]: -0.28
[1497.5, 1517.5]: 0.01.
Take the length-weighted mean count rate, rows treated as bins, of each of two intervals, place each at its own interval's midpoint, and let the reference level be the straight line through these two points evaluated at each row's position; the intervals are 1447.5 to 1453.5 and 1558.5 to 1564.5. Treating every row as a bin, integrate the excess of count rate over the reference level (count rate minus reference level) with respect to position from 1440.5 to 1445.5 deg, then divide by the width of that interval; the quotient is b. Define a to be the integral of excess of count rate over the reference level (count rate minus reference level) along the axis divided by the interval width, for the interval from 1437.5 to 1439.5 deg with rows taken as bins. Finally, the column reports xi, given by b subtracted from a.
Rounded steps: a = 0.19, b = 0.14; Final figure 0.04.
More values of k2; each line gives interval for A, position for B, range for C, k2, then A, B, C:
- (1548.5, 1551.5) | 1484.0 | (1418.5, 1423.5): 5.7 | 11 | 3.128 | 14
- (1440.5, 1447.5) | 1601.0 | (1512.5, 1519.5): 7.6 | 20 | 3.562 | 23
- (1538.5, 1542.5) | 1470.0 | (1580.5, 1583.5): 7.1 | 14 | 2.926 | 11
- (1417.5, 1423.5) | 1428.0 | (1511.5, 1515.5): 7.6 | 18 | 3.149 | 13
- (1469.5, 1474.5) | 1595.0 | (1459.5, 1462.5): 6.5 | 15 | 3.785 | 8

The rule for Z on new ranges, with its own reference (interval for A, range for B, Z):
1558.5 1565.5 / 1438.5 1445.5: 0.92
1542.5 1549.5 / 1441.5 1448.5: 0.95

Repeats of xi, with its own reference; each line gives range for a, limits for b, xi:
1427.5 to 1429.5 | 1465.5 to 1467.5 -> 0.61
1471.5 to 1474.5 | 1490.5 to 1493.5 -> 0.14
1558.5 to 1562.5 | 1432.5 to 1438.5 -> -0.47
